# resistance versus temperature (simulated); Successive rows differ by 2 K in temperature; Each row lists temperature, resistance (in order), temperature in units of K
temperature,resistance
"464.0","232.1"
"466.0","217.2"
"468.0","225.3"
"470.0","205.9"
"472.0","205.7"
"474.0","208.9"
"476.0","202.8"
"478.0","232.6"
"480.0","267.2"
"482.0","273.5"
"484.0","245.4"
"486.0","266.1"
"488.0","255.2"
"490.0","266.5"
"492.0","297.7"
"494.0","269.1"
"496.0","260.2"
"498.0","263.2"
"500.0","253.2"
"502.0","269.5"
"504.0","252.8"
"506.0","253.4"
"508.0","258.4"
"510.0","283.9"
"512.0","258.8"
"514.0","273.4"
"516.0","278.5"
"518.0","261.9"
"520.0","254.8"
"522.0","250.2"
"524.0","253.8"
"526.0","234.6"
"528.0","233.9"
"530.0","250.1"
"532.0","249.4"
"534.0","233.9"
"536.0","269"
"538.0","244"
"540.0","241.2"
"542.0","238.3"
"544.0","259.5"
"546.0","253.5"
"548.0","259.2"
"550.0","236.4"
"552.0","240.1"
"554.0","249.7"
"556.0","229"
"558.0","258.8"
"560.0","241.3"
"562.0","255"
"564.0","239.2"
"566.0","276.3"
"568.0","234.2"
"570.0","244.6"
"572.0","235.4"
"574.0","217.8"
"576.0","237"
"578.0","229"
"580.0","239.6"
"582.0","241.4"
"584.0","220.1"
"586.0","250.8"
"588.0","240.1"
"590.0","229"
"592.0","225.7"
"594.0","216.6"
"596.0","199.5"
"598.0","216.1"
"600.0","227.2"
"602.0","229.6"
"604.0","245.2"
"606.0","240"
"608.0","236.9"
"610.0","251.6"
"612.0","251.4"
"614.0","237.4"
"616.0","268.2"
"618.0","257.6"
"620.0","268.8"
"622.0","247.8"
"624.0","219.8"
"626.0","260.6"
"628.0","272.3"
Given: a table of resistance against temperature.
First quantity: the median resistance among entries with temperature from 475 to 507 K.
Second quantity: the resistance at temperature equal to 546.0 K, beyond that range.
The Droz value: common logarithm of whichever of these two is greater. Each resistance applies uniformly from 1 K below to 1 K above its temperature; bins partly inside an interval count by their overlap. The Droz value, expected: 2.418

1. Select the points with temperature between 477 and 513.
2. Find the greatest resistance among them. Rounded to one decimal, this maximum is 297.7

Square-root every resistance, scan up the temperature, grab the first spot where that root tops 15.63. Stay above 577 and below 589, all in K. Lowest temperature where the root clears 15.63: 586.0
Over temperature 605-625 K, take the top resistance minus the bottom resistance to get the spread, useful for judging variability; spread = 49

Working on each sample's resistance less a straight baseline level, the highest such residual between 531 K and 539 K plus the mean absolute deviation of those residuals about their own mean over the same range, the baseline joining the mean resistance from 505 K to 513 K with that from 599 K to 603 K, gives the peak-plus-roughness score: 26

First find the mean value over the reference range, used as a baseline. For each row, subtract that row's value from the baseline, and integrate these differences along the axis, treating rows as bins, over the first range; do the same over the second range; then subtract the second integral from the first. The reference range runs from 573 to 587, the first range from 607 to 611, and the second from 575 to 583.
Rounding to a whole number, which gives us -18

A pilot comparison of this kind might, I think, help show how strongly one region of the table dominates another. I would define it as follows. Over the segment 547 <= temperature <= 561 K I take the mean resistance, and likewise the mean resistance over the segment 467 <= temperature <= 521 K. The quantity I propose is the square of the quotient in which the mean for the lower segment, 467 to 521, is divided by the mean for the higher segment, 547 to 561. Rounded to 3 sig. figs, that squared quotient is 1.07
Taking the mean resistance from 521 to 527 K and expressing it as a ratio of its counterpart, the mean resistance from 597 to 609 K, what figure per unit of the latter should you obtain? 1.06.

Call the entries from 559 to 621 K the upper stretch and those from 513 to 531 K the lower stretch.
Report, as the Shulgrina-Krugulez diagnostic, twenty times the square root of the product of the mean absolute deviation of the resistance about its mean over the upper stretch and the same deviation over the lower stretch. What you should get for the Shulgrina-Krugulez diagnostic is 234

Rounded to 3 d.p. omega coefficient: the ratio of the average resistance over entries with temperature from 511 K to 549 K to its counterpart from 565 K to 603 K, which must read 1.088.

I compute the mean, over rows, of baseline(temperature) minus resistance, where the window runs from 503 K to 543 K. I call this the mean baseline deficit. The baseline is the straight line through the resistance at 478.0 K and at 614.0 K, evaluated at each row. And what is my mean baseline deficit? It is -20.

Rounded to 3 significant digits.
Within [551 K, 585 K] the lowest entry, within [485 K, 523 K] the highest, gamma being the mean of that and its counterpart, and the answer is 258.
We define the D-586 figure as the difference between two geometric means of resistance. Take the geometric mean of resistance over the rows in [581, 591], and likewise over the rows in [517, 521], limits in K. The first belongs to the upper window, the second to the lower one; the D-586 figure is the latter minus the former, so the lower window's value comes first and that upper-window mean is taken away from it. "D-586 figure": 22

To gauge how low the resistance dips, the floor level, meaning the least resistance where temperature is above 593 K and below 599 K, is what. 199.5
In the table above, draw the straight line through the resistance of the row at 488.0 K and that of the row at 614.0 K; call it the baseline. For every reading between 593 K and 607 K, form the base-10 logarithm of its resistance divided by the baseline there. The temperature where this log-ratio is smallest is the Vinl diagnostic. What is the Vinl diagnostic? 596.0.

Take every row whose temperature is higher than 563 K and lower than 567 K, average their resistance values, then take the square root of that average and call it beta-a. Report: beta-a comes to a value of 16.1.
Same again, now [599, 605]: 15.3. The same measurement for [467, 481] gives 14.9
